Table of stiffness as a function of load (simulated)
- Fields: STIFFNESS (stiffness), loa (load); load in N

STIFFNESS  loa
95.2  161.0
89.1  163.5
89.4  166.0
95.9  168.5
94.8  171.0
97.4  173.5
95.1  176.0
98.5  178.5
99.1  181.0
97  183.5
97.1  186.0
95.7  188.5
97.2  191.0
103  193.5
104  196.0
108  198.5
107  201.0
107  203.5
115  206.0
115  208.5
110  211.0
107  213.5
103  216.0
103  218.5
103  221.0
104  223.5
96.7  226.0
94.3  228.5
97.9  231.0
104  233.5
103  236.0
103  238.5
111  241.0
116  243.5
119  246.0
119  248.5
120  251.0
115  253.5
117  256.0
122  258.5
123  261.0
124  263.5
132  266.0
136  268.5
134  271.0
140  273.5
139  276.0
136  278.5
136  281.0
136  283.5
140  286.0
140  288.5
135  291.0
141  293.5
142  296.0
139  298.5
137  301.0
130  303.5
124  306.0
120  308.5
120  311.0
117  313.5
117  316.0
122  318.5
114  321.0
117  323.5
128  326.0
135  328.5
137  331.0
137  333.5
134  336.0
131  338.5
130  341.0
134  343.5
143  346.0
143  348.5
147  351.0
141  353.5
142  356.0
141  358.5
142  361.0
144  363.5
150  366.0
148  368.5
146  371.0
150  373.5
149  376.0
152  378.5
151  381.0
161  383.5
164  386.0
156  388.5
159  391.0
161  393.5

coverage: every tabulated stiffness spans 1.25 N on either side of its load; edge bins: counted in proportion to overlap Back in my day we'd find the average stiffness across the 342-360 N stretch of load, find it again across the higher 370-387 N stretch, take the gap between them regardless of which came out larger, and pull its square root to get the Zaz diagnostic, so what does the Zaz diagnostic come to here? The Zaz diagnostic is 3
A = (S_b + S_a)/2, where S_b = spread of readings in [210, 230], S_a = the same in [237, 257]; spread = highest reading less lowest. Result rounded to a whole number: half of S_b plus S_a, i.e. 16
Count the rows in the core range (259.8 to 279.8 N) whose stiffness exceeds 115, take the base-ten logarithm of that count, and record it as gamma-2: 0.903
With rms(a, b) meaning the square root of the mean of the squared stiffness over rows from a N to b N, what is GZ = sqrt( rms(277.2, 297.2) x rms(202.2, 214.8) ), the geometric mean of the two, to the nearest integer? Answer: 124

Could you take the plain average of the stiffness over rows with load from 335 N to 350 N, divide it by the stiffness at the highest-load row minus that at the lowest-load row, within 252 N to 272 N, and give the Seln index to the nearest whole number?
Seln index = 7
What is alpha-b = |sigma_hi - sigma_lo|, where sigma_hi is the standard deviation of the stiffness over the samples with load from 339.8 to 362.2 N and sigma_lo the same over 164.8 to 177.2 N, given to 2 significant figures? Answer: 2.1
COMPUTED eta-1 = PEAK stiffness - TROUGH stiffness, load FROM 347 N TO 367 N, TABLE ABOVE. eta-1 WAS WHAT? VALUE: 9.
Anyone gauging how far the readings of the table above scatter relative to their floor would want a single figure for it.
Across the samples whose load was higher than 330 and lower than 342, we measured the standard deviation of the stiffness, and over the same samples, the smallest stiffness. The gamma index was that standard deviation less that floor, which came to -127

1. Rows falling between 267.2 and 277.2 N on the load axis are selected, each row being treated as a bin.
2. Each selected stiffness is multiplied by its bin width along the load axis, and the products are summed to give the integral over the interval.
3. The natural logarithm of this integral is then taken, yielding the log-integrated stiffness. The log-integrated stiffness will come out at 7.22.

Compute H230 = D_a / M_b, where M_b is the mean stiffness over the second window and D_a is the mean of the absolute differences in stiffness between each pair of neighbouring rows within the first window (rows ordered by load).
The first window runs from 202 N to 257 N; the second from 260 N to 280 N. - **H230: 0.0234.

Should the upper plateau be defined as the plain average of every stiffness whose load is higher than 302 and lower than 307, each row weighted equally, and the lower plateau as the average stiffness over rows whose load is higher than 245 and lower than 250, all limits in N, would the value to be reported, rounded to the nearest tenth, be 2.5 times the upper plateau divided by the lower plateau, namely 2.7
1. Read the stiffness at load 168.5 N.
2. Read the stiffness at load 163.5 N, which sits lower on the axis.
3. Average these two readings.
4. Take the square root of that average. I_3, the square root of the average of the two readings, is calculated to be 9.6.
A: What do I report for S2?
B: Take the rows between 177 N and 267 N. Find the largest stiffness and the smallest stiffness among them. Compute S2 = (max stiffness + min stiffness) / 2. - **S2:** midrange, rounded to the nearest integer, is 113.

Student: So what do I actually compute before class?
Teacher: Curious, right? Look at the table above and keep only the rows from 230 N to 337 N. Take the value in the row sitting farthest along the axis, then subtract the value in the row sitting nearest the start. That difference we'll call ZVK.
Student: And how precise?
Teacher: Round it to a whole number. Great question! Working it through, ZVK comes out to 36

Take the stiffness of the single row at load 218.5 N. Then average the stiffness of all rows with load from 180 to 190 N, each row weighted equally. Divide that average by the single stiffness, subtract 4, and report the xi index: -3.06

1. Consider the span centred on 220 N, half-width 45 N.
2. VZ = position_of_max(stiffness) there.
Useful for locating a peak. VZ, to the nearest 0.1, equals 263.5 N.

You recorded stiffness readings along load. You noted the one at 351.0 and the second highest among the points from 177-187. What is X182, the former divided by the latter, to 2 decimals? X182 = 1.49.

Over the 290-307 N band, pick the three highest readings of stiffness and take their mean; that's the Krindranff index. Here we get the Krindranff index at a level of 141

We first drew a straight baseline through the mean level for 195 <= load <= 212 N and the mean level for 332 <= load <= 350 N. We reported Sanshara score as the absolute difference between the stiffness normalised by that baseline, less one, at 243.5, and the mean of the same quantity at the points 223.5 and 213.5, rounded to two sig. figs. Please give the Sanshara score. 0.051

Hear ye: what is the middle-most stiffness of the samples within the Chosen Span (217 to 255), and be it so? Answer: 104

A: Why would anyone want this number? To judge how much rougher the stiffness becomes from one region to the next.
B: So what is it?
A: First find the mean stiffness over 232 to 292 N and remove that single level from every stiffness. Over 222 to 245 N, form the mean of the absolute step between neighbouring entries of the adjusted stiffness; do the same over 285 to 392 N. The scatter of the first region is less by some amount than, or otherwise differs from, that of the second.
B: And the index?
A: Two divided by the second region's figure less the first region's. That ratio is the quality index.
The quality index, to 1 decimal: -3.4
